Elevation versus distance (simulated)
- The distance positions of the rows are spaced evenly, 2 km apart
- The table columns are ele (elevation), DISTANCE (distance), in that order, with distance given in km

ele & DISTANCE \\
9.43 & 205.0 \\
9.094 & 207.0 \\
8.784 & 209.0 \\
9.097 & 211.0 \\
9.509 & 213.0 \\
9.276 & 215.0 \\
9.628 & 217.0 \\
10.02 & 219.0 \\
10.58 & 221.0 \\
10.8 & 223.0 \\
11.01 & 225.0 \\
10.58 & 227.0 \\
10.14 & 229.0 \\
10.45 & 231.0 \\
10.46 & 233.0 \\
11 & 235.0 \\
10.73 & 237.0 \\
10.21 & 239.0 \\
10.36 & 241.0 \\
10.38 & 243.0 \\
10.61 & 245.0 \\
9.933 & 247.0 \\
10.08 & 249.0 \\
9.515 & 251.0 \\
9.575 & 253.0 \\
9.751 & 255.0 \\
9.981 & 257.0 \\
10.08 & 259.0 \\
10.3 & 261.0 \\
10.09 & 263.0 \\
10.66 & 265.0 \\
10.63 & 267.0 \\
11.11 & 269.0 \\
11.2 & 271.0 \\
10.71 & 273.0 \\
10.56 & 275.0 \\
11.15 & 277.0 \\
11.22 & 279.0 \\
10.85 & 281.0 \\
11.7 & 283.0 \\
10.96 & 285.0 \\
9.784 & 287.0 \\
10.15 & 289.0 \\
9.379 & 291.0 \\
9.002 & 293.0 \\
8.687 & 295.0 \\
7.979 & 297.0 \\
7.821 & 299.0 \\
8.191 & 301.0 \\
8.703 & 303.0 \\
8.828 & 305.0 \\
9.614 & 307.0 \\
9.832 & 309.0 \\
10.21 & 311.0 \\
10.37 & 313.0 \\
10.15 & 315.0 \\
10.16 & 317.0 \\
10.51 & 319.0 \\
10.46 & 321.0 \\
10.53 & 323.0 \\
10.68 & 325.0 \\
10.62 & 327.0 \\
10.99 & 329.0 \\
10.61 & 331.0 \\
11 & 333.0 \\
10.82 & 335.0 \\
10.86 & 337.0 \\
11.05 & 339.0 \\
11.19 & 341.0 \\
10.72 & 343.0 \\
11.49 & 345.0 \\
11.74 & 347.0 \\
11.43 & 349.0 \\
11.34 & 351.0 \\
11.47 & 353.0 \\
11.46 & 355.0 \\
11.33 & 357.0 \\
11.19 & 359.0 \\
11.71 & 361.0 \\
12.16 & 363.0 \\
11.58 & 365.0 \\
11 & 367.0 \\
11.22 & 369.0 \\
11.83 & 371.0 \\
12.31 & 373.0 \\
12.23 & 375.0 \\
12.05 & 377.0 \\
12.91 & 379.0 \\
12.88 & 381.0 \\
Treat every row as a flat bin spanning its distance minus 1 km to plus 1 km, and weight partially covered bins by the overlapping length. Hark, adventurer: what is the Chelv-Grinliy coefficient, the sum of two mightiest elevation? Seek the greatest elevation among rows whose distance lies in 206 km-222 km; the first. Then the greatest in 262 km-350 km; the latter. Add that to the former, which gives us 22.32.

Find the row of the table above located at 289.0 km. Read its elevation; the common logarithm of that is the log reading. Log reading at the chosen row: 1.01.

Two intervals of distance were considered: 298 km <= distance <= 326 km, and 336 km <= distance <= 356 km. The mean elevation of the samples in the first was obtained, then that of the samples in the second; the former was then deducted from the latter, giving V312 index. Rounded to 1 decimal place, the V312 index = 1.6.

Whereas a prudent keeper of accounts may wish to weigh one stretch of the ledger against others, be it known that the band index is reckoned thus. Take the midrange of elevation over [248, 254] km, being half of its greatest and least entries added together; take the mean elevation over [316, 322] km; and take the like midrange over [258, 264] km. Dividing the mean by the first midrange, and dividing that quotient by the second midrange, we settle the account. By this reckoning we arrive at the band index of 0.104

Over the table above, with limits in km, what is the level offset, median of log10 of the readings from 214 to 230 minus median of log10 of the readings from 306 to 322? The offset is 0.007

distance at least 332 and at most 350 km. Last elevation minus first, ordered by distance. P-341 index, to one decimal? 0.4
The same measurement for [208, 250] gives 1.3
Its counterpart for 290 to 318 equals 0.8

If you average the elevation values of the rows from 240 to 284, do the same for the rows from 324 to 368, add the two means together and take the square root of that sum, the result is 4.66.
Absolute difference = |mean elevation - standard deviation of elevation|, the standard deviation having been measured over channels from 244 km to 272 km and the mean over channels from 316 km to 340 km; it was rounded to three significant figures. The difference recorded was 10.2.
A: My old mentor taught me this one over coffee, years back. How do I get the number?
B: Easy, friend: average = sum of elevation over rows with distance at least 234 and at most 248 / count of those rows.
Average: 10.5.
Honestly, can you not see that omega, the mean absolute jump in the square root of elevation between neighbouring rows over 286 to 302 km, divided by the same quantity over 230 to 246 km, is 1.9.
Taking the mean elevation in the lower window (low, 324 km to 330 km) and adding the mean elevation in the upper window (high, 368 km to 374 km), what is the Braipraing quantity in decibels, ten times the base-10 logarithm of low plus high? 13.5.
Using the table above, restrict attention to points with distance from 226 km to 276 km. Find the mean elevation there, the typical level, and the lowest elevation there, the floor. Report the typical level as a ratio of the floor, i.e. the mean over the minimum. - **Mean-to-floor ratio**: 1.09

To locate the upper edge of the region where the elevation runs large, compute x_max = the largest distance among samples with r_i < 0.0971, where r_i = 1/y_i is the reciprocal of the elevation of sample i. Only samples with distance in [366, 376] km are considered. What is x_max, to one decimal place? 375.0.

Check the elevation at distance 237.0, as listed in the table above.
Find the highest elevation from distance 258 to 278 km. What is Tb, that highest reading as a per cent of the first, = 104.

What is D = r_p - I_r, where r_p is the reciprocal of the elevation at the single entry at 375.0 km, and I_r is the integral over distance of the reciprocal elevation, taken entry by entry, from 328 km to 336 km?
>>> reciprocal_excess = -0.655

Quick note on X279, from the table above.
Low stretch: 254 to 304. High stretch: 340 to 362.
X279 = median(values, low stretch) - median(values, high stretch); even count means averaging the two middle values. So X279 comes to -1.3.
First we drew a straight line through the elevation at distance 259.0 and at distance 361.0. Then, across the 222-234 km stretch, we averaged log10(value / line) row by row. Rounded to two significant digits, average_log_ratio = 0.042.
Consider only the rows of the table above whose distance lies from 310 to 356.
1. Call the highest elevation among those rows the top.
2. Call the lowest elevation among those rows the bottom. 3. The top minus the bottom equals 1.6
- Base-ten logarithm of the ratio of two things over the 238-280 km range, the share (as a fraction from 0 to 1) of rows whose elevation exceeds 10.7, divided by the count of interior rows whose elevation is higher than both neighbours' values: -1.32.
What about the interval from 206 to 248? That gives -1.32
